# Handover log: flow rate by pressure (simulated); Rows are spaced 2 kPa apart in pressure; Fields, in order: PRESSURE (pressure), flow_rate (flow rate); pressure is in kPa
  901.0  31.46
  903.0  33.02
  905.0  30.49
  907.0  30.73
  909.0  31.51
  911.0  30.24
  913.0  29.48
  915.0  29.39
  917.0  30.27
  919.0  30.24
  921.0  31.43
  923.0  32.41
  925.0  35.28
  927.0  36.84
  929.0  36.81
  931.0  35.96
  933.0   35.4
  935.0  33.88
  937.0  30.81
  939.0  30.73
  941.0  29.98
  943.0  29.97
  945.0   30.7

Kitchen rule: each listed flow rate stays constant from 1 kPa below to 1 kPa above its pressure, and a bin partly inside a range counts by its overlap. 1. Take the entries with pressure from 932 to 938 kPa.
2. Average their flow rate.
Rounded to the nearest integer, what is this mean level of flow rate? 33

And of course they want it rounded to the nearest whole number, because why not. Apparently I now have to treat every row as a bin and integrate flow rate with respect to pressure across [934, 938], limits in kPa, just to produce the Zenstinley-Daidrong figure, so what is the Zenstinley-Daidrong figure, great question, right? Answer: 129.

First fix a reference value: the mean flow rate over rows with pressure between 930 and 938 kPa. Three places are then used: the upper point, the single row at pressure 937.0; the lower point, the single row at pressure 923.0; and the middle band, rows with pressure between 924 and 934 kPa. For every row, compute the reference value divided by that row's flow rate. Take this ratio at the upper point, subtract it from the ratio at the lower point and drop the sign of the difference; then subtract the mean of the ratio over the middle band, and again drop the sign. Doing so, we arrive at 0.89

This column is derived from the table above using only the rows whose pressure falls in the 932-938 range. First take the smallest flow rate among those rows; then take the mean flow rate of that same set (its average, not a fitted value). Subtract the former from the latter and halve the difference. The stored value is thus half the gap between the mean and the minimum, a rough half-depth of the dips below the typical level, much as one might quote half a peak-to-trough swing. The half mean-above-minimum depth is 1.3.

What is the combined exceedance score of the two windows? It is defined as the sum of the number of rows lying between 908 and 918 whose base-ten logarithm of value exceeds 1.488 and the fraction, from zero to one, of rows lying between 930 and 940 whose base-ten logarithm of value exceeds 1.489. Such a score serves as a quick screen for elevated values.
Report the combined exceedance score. 1.6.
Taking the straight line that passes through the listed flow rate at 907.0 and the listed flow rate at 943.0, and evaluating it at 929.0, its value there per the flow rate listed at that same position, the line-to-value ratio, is 0.82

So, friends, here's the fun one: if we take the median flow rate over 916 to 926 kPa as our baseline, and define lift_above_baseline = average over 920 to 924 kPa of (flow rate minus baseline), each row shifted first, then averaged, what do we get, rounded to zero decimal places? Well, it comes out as 0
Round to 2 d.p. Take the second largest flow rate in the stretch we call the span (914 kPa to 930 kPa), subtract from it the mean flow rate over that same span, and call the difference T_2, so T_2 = 3.98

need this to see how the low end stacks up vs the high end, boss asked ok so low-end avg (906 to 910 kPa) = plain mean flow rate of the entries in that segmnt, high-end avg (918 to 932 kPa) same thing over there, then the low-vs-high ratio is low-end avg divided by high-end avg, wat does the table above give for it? 0.91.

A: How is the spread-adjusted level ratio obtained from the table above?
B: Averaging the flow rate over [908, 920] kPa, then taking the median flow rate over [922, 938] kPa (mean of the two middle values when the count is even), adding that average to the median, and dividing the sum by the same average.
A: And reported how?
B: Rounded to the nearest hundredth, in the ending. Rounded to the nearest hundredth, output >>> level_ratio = 2.17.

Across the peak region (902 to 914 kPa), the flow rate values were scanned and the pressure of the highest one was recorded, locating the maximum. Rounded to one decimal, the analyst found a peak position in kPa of 903.0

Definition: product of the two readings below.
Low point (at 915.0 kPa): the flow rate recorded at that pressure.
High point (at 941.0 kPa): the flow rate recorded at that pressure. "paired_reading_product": 881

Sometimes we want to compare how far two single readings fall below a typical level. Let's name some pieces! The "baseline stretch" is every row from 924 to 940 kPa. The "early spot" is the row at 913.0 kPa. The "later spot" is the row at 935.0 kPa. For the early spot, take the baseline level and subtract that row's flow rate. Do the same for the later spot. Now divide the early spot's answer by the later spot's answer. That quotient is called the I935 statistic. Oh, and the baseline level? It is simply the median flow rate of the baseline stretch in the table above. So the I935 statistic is 4.01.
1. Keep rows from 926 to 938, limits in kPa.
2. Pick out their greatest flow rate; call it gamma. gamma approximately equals 36.84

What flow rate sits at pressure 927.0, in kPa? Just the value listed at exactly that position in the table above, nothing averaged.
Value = 36.84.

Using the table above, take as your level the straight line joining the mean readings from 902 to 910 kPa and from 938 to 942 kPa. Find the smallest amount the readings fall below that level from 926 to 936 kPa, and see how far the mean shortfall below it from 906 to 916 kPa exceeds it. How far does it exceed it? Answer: 7.1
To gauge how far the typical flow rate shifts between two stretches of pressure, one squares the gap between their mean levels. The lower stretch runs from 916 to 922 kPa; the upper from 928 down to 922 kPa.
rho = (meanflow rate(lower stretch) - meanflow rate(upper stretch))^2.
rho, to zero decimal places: 18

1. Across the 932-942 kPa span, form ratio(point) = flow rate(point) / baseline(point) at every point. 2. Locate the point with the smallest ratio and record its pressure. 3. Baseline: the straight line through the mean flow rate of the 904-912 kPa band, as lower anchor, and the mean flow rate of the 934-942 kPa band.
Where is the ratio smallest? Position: 941.0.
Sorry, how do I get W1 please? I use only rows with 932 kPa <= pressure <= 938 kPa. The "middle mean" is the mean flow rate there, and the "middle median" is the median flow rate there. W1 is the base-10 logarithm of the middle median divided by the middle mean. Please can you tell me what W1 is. 0.0067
